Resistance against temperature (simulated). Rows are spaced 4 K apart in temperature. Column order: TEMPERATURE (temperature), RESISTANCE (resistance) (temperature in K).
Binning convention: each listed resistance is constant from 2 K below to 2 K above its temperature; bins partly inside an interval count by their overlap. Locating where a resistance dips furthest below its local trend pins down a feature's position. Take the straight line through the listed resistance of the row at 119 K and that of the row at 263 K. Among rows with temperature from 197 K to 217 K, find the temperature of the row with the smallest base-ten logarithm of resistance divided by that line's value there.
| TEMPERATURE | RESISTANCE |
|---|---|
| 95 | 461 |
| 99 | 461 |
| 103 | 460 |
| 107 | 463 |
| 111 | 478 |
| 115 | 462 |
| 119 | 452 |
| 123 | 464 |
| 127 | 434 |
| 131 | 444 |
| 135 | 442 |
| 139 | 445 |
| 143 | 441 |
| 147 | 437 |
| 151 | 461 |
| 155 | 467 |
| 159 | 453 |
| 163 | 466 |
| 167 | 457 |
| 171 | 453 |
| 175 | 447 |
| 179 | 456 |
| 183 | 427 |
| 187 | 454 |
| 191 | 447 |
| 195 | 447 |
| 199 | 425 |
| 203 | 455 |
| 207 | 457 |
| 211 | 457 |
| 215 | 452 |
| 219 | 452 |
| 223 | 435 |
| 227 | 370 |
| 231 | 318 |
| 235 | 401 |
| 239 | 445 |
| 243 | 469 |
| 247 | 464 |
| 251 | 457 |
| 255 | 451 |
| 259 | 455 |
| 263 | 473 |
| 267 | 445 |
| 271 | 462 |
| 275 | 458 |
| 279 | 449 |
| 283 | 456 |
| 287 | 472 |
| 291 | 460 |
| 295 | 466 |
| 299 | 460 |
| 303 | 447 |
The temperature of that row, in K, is 199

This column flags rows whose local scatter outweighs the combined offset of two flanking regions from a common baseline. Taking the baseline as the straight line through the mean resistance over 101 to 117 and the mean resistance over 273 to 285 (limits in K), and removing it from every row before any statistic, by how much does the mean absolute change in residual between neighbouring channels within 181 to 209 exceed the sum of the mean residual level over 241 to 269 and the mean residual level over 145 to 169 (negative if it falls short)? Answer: 17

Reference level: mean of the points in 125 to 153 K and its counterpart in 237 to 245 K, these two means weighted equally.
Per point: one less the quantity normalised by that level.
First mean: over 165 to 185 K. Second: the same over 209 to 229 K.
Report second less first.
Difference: 0.03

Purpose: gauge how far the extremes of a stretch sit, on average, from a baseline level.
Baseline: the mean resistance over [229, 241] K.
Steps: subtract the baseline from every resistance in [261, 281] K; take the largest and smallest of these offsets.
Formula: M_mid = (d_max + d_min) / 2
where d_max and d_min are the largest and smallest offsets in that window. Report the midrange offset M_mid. 71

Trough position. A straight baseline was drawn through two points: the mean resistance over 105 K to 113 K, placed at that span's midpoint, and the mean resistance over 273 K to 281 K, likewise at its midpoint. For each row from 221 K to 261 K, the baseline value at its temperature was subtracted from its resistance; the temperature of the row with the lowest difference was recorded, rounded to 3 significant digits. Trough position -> 231 K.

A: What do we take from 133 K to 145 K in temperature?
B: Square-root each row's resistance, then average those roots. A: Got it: 21.0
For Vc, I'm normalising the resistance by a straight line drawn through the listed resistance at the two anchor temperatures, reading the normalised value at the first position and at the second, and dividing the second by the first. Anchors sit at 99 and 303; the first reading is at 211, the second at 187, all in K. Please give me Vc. 0.990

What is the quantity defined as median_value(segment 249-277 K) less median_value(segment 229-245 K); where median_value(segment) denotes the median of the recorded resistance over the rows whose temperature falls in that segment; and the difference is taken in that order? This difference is 34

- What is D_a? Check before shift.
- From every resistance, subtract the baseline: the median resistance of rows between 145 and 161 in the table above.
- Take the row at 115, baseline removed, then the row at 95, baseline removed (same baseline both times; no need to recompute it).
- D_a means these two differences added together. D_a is 9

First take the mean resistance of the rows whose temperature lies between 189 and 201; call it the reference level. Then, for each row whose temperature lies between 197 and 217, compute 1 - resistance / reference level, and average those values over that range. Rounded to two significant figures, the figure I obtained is -0.022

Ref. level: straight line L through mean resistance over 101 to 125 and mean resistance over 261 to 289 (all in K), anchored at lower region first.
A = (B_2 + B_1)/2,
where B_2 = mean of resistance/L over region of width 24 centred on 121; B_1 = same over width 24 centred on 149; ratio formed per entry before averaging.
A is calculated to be 0.980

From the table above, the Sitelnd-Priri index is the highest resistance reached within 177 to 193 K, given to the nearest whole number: 456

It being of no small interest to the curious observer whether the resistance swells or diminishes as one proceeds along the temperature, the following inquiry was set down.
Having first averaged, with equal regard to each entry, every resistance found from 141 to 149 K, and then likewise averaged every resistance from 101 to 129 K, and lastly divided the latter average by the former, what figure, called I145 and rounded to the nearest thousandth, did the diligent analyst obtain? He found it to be 1.046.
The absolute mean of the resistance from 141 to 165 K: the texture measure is 454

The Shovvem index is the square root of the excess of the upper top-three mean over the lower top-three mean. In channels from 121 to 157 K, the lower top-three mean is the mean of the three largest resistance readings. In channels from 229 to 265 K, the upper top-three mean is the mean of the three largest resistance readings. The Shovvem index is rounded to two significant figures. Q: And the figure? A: 2.2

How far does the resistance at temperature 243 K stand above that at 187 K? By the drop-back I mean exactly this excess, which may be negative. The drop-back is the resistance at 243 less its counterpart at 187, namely 15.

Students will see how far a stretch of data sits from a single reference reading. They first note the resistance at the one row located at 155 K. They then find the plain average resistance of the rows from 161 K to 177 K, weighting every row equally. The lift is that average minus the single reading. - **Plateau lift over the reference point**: -11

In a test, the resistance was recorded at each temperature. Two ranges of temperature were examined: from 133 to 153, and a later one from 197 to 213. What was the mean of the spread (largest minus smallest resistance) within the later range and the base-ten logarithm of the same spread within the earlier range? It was 16.7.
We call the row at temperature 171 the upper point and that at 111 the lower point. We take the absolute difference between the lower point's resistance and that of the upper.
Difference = 25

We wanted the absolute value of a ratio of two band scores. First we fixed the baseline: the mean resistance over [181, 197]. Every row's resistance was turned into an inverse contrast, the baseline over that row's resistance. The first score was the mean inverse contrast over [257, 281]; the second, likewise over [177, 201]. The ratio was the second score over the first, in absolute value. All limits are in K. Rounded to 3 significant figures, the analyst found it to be 1.03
